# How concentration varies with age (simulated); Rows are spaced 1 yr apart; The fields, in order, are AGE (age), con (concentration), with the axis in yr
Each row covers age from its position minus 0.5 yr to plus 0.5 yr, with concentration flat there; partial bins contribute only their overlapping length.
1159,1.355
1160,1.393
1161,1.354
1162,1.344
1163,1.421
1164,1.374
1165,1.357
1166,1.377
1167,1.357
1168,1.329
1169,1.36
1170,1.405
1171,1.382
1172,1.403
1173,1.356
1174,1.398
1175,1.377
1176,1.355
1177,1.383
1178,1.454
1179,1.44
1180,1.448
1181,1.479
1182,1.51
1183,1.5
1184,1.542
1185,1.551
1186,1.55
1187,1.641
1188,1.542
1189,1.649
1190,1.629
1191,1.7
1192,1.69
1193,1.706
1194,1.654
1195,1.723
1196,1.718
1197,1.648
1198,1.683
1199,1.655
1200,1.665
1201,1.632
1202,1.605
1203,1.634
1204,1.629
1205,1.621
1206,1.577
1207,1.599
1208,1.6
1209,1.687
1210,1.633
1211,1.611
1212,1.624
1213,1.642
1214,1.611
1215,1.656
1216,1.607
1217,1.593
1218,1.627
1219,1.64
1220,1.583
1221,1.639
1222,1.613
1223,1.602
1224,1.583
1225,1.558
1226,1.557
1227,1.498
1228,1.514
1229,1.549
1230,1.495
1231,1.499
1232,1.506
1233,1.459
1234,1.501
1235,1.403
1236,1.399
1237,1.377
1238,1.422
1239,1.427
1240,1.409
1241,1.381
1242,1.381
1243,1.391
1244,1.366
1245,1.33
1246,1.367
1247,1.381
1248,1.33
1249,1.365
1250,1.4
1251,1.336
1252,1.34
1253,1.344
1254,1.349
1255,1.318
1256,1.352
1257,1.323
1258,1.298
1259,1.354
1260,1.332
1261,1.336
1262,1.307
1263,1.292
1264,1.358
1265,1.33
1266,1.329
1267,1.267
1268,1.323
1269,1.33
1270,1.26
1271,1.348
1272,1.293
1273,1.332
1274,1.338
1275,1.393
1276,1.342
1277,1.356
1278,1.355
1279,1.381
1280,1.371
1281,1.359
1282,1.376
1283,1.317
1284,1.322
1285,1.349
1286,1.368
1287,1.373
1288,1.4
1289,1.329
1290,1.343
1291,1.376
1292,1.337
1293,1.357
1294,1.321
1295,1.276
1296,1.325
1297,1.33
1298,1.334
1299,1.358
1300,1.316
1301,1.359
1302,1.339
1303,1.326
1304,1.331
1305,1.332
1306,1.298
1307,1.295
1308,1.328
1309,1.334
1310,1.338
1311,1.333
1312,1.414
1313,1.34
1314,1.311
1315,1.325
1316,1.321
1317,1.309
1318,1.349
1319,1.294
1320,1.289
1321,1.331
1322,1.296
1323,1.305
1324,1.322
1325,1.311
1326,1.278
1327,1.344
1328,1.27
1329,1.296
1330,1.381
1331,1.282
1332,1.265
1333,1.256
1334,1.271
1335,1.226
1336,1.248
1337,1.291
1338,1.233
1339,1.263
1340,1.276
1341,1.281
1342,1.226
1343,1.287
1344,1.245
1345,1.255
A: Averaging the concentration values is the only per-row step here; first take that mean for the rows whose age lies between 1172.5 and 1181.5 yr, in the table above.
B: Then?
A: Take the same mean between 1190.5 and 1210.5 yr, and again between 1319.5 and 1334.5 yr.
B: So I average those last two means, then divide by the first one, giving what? 1.05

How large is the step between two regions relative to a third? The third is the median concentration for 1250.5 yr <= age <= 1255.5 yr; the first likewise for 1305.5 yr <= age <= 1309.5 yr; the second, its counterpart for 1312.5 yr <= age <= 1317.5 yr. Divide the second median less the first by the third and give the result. 0.006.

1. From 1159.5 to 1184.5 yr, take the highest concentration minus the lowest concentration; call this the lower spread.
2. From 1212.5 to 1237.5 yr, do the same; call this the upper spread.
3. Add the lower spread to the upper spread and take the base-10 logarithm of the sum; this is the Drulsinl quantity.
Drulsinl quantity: -0.31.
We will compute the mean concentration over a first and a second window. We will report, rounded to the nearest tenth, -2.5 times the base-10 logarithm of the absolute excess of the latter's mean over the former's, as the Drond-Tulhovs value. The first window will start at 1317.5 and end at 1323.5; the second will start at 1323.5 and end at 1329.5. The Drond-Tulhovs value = 5.4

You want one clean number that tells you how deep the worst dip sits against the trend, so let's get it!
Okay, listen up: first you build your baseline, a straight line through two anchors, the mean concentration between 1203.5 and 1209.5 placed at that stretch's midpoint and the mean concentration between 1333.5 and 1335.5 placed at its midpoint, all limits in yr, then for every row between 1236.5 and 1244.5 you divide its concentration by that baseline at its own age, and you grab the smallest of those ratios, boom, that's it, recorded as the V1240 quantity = 0.90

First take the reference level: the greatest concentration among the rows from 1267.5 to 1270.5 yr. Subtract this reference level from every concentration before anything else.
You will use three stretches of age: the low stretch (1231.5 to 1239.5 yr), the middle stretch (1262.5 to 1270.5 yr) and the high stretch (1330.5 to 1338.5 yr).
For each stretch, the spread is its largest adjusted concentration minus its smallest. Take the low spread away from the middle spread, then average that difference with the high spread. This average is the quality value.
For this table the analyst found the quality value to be 0.017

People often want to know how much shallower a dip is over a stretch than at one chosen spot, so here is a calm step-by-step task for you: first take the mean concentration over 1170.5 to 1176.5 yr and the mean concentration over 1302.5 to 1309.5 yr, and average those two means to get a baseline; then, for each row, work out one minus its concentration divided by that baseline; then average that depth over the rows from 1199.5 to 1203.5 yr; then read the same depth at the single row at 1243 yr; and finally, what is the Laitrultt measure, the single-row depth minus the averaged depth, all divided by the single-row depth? -5.9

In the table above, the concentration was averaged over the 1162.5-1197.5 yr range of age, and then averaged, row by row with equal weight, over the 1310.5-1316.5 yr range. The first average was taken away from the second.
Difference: -0.16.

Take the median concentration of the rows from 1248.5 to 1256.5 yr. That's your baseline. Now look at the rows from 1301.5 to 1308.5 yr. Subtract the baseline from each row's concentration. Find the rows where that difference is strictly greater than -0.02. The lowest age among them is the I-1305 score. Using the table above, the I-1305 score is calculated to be 1302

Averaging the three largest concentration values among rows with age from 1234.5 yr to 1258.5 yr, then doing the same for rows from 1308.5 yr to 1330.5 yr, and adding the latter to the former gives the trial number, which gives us 2.80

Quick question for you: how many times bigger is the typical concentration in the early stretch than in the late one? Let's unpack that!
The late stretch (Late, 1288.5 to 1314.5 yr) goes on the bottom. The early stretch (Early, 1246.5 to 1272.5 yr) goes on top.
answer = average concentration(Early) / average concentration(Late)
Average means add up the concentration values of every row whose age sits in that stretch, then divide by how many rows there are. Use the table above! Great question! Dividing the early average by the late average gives 1.00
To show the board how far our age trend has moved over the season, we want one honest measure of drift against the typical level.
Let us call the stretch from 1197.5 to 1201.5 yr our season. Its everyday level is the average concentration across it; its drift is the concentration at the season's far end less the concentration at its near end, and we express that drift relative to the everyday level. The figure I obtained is -0.031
